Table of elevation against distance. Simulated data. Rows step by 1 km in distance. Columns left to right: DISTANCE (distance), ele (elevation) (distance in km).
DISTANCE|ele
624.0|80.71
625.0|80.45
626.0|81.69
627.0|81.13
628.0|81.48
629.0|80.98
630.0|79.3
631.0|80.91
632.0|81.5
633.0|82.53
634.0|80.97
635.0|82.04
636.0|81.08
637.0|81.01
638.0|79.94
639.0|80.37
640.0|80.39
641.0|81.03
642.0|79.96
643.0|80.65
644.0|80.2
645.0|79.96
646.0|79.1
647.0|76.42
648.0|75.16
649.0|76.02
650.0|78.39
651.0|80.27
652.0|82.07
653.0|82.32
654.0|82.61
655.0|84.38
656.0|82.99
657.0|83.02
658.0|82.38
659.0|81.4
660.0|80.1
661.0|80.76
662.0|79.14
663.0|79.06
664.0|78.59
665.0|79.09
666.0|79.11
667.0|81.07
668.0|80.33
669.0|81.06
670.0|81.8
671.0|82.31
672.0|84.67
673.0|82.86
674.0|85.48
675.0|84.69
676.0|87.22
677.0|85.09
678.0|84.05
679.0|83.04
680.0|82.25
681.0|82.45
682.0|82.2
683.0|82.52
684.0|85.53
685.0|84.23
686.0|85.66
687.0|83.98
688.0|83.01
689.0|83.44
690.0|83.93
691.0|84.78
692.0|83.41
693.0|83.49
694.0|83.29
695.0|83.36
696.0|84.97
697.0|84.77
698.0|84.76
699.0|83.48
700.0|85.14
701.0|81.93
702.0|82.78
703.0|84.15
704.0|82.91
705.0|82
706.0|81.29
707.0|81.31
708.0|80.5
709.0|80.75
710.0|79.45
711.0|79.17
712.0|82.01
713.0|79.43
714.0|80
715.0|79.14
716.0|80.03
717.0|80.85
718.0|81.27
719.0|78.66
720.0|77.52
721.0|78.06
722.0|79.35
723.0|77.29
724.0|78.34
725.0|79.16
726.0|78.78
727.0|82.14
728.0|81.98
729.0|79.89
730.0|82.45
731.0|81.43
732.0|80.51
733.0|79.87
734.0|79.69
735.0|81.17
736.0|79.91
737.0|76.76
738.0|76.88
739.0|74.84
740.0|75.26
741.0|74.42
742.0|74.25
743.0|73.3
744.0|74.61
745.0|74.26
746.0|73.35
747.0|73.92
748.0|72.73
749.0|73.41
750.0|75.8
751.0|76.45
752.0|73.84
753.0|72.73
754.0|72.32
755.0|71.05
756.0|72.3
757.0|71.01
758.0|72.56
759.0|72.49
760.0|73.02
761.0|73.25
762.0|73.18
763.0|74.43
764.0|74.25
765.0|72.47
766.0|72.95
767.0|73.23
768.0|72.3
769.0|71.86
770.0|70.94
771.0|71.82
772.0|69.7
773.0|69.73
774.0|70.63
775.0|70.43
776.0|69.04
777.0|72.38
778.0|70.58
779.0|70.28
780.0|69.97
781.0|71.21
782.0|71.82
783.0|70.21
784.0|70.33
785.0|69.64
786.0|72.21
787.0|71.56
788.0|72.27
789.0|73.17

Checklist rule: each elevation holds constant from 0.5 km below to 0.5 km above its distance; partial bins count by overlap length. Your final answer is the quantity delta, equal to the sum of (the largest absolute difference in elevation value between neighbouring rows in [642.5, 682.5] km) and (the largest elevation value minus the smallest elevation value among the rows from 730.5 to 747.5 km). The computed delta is 10.8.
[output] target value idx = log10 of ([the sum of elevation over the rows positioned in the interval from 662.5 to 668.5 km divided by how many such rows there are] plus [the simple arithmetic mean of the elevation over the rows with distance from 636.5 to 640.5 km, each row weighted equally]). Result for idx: 2.20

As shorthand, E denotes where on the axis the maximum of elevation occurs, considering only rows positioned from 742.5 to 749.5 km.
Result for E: 744.0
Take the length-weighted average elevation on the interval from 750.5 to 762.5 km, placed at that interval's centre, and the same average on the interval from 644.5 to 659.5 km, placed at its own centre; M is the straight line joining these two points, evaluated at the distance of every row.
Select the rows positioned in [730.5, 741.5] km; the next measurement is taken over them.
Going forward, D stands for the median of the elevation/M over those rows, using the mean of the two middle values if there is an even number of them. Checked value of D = 1.07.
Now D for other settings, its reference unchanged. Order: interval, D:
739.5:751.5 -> 1.01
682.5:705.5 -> 1.08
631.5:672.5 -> 1.00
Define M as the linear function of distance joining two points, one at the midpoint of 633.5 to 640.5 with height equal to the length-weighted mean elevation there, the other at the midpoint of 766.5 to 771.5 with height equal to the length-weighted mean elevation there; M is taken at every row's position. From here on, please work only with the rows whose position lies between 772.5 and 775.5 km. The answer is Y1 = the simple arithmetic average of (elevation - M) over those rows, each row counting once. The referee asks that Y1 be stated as -1.4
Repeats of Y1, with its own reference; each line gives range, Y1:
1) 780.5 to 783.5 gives -0.1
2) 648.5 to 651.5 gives -1.7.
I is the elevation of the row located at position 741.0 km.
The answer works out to 74.42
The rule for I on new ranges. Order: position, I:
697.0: 84.77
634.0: 80.97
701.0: 81.93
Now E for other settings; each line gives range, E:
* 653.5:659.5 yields 655.0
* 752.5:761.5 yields 761.0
